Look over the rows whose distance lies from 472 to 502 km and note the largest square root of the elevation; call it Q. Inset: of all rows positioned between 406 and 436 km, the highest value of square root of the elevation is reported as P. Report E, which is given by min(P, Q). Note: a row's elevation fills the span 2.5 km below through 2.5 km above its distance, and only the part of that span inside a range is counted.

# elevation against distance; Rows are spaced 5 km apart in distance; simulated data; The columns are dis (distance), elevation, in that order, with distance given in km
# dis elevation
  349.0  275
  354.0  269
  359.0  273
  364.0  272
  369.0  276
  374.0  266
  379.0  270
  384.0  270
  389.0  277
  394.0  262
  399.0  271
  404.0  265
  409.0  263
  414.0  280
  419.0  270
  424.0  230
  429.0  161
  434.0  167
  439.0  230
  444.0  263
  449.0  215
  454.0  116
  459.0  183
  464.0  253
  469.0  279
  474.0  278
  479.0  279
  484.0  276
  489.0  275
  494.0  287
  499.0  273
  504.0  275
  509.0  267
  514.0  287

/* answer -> 16.7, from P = 16.7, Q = 16.9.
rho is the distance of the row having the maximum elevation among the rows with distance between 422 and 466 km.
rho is 444.0 km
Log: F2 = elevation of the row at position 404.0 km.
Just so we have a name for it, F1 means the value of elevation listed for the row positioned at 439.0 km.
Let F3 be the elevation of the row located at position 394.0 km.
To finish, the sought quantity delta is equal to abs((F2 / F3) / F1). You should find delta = 0.0044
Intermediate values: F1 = 230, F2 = 265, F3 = 262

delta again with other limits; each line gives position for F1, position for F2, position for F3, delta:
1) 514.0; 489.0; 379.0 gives 0.0035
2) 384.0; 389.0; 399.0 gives 0.0038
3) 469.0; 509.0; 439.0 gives 0.0042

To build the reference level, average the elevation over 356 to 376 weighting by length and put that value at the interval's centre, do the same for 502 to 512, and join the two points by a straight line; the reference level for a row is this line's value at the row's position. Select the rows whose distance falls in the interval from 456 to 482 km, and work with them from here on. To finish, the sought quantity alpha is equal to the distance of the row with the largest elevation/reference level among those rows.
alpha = 479.0 km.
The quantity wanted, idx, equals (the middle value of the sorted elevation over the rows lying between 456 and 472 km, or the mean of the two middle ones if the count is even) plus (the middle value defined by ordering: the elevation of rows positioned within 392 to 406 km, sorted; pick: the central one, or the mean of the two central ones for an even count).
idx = 518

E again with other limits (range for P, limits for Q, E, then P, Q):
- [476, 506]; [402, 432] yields 16.7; 16.9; 16.7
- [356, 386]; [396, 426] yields 16.6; 16.6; 16.7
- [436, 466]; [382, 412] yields 16.2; 16.2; 16.6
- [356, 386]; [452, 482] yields 16.6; 16.6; 16.7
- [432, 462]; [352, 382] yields 16.2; 16.2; 16.6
